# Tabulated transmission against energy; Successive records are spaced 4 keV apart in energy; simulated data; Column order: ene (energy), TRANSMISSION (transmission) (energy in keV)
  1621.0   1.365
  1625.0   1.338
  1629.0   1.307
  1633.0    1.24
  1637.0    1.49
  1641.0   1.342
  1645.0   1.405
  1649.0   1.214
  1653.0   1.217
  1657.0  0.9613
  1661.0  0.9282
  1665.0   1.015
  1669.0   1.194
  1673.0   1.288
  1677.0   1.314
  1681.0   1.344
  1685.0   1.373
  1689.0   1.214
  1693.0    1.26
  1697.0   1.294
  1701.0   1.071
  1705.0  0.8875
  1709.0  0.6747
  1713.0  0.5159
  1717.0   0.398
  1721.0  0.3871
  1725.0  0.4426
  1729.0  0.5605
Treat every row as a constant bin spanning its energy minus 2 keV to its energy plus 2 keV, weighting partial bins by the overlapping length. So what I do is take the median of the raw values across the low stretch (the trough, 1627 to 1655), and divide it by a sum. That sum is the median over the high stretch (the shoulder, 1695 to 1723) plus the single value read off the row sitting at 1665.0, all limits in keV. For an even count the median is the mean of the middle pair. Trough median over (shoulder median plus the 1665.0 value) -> 0.77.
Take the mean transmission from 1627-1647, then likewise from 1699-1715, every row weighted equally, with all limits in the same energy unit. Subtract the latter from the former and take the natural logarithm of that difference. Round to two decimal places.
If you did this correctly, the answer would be -0.56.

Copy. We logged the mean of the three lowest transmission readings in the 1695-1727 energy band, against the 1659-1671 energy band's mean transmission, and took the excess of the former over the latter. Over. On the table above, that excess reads -0.6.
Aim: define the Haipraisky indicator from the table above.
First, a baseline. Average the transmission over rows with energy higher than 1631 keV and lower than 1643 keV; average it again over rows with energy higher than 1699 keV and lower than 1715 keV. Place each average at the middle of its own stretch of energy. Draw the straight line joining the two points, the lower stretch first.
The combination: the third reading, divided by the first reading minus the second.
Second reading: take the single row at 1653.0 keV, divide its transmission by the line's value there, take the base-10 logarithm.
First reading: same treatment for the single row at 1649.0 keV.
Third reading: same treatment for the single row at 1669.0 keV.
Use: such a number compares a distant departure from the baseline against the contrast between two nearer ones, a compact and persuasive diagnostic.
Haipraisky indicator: -3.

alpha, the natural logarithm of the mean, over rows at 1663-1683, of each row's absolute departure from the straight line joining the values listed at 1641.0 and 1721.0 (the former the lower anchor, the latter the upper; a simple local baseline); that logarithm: -1.2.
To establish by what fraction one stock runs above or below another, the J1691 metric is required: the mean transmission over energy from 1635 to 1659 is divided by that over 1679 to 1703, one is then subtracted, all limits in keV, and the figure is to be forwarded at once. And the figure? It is 0.01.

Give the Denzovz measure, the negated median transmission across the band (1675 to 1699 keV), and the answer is -1.30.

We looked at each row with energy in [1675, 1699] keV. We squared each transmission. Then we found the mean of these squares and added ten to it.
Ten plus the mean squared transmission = 11.7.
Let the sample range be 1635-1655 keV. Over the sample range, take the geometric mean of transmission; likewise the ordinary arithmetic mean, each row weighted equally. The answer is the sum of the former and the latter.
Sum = 2.66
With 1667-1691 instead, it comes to 2.57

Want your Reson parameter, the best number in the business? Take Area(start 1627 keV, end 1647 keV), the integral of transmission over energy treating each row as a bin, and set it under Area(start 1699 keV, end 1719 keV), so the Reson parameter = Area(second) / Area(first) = 0.52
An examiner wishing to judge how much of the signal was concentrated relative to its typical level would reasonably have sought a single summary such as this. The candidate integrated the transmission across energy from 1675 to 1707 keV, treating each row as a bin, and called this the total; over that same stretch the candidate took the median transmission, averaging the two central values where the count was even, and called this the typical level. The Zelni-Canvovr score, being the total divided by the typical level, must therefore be 30.6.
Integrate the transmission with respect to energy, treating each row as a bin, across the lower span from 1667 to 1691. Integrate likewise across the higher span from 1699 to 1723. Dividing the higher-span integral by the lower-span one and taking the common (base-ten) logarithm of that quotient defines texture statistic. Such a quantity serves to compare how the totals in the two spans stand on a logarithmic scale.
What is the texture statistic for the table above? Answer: -0.29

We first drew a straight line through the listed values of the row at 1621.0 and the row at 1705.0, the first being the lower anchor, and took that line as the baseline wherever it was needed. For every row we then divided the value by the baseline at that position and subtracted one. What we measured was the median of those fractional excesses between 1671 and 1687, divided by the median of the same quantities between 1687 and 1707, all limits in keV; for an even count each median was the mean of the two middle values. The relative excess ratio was 1.2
